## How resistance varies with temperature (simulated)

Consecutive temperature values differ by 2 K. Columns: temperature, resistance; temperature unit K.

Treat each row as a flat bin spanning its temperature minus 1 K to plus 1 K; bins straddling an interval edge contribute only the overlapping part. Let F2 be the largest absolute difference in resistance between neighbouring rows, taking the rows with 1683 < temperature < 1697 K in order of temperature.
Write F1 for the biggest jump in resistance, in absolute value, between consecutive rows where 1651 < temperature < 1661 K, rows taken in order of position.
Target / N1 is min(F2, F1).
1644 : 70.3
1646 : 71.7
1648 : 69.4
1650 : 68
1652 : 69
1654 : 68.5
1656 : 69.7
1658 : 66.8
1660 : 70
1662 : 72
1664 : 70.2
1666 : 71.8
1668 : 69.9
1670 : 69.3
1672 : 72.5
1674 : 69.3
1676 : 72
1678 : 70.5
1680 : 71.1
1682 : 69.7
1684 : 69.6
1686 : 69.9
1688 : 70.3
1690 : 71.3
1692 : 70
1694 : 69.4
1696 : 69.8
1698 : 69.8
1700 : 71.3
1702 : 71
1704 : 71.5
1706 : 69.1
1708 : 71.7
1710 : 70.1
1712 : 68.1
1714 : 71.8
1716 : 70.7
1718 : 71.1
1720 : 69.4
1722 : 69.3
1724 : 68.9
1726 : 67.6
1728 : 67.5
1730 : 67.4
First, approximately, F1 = 3.20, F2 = 1.30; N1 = 1.30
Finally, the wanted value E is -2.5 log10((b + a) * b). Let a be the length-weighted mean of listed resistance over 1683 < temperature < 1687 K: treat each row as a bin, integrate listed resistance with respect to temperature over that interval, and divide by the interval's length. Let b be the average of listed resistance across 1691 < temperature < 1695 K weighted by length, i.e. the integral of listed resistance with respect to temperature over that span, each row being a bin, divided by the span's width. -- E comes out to -9.97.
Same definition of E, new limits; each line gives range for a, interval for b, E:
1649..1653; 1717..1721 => -9.97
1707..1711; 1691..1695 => -9.98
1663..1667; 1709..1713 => -9.96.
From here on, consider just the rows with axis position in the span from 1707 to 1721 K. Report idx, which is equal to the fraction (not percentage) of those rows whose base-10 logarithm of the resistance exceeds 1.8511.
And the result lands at 0.43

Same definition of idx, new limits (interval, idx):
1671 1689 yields 0.33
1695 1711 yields 0.50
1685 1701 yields 0.25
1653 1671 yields 0.22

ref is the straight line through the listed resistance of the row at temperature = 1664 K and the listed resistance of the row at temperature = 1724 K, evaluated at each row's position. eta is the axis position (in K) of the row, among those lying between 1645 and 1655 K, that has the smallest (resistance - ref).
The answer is 1650 K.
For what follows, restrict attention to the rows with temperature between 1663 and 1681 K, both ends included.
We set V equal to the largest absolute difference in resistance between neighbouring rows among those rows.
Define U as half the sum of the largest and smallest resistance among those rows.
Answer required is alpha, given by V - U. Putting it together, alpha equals -67.7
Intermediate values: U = 70.9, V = 3.2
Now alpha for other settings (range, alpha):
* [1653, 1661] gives -65.2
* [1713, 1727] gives -68.0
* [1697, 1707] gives -67.9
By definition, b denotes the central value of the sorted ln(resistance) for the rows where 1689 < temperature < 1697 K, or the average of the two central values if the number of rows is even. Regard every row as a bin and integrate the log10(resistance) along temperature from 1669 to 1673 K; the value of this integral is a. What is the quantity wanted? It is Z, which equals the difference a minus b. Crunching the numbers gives 3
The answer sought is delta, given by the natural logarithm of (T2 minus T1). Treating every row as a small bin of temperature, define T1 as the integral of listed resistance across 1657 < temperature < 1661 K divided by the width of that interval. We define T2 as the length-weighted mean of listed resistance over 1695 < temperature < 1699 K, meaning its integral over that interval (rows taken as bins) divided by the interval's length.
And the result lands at 0.3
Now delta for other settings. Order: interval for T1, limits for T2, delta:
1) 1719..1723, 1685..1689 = -0.3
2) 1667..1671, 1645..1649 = -0.1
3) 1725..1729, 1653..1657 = 0.4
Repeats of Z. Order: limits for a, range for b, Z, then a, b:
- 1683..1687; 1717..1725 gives 3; 7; 4.24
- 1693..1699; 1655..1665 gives 7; 11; 4.25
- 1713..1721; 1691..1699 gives 11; 15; 4.25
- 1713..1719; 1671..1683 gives 7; 11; 4.26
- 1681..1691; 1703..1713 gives 14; 18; 4.25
